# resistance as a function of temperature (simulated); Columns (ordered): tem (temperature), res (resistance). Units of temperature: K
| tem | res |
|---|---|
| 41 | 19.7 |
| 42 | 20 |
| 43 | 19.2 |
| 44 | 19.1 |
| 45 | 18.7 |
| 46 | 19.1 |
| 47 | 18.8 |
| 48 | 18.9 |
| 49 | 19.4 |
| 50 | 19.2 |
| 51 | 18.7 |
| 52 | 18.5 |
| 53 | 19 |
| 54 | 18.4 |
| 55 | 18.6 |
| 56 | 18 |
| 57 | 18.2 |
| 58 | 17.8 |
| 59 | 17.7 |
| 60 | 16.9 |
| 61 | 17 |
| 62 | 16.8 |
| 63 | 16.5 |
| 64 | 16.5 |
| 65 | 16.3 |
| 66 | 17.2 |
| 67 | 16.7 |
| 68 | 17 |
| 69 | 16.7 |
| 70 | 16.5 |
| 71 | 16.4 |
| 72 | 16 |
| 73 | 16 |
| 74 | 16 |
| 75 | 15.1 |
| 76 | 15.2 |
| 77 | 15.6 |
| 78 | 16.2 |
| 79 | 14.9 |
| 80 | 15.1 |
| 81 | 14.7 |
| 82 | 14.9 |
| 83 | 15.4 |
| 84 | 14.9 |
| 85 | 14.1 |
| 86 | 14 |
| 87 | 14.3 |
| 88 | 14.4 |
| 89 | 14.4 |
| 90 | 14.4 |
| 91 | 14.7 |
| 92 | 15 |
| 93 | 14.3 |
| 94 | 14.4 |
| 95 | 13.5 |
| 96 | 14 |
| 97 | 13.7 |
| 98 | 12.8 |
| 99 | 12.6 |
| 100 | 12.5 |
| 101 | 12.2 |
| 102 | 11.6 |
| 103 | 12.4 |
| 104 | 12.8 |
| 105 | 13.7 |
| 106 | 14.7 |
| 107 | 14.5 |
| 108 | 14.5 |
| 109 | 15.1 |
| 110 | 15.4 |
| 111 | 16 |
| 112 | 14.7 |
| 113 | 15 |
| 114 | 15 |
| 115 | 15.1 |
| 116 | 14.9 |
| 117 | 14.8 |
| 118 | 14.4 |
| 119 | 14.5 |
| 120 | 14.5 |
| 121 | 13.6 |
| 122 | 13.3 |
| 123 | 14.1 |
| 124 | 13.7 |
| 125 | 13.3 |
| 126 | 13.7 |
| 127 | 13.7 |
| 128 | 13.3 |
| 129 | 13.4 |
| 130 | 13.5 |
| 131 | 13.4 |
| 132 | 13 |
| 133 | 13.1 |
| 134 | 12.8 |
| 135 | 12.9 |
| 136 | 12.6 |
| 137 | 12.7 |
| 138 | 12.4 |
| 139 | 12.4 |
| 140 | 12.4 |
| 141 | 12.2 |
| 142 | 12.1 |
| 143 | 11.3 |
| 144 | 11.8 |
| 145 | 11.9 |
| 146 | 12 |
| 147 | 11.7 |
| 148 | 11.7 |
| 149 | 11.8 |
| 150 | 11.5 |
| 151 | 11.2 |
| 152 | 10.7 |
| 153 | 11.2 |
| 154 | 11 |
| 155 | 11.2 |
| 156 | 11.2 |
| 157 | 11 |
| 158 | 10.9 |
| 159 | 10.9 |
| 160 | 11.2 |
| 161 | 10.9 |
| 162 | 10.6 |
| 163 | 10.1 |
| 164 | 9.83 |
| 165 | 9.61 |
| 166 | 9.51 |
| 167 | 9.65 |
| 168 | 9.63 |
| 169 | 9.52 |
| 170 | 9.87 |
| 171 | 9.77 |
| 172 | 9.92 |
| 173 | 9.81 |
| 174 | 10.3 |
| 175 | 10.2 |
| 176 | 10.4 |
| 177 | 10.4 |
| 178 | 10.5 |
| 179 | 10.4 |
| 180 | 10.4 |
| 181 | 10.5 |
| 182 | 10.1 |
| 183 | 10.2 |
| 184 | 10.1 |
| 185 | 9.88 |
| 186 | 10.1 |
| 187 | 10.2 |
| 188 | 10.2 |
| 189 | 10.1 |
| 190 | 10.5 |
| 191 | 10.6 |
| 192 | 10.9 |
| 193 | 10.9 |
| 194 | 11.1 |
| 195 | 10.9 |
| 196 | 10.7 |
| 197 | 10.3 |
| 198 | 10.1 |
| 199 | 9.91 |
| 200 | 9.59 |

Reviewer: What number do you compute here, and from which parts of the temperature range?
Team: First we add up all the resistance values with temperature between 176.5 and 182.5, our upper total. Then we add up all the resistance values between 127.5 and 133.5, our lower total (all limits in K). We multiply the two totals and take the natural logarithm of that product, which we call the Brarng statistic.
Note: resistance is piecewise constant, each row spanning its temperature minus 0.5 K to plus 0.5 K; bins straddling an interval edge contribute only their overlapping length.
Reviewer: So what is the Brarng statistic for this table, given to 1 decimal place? 8.5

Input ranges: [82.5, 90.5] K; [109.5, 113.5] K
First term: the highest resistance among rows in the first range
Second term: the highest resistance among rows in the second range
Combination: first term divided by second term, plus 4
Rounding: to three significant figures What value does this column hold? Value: 4.96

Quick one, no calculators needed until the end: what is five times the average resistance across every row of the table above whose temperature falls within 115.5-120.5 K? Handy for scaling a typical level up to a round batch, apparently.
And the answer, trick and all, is 73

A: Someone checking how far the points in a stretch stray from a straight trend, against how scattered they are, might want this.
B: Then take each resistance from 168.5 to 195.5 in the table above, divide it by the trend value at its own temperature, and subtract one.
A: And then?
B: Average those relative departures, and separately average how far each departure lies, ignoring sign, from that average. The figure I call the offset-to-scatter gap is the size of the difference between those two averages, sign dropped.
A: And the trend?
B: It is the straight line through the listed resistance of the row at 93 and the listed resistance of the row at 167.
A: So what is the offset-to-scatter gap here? 0.11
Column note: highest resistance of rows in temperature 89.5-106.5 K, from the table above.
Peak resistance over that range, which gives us 15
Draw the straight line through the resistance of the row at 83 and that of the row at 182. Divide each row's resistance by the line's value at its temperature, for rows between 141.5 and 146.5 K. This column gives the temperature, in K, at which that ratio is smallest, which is 143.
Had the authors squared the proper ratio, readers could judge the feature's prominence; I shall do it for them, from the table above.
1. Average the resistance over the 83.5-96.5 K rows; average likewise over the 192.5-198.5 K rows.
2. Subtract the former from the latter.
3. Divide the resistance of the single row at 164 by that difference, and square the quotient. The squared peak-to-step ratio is 7.2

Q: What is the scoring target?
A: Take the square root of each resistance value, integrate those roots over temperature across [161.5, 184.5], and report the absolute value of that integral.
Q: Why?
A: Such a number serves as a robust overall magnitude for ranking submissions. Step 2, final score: 73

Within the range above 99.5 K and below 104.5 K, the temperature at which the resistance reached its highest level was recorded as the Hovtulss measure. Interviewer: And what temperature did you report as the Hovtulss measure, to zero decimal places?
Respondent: 104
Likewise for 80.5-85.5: 83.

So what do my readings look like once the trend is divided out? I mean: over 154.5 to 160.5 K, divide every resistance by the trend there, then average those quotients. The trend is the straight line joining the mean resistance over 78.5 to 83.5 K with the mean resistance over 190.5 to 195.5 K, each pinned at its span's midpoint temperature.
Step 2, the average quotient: 0.91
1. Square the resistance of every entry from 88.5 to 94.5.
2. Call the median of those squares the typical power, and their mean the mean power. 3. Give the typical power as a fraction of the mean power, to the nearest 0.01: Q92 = 0.98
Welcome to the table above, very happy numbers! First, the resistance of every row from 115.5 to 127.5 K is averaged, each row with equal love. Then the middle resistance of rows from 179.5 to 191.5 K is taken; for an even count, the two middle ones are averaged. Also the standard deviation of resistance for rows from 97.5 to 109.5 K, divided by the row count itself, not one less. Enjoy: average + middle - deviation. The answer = 23.1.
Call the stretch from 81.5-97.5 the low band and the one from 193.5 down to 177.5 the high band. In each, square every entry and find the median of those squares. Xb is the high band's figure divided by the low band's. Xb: 0.51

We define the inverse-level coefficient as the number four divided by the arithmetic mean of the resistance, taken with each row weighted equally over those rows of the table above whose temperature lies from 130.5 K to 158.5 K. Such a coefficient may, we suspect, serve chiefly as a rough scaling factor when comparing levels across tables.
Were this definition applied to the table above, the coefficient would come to 0.34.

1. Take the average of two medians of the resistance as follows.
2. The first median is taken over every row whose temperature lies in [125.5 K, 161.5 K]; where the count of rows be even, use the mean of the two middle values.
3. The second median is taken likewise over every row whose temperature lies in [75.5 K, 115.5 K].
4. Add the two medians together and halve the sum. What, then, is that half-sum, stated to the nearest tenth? 13.2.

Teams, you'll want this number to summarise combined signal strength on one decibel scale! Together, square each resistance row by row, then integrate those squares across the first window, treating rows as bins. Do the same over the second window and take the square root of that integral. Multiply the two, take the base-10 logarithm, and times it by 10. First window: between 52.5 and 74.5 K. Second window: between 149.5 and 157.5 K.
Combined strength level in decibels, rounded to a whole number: 53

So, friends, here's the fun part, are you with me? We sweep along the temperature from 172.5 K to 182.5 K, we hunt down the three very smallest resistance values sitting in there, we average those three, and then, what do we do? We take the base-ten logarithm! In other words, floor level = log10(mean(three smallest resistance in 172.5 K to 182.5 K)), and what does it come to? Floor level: 1.00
